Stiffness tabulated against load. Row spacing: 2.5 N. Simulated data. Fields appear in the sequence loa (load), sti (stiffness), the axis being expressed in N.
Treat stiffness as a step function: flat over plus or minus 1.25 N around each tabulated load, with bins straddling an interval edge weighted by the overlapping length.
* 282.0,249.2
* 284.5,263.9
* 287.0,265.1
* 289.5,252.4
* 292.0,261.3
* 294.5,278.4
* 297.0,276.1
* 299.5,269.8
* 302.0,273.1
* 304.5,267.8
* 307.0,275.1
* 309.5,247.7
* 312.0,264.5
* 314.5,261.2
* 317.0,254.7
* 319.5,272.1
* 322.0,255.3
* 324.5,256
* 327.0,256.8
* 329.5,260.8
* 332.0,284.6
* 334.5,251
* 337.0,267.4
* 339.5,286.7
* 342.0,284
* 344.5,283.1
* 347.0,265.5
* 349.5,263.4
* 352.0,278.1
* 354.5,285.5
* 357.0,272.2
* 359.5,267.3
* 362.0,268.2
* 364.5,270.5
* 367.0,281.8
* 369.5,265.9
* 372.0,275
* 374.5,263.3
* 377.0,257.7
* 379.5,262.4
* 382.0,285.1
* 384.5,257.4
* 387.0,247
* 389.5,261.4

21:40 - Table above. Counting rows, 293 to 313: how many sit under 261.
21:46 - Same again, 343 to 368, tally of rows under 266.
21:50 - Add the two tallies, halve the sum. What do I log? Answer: 1.5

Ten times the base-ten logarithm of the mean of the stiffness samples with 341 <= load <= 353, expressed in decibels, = 24.4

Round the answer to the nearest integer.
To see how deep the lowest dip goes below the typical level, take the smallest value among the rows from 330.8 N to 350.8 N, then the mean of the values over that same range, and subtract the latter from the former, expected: -22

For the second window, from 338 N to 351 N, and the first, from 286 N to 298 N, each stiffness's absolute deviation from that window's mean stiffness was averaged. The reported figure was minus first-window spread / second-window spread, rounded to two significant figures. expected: -0.88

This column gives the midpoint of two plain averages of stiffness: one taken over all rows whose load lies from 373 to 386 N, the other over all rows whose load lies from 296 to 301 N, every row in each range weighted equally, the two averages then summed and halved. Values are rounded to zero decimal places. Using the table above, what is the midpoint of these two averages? 269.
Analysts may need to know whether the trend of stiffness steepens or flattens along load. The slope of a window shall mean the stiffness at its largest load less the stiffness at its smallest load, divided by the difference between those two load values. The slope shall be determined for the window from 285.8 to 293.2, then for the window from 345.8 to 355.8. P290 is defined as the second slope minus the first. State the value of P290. 3.4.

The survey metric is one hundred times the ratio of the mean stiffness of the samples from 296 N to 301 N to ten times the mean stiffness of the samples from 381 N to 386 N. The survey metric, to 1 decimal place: 10.1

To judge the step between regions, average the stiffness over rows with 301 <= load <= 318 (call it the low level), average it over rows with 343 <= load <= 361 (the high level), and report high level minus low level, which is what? 10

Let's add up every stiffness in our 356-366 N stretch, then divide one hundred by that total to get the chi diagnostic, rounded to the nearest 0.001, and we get 0.093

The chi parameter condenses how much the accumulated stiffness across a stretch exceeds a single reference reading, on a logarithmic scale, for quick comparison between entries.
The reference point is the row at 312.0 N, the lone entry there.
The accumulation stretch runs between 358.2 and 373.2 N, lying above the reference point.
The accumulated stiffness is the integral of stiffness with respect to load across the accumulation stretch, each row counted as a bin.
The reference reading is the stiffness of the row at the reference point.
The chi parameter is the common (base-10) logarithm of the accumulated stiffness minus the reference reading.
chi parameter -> 3.6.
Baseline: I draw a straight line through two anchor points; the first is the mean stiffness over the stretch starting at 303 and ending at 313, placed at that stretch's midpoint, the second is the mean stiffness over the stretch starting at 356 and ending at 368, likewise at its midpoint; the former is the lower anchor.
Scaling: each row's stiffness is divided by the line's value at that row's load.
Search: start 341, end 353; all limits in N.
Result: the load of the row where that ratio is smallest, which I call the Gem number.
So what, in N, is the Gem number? 349.5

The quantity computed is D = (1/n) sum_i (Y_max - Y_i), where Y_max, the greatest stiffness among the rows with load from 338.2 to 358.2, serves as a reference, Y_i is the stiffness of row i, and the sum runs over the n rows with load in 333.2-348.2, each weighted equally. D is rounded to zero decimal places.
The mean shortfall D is 14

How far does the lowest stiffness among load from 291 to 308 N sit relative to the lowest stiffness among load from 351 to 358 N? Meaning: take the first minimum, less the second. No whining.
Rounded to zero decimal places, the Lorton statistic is -11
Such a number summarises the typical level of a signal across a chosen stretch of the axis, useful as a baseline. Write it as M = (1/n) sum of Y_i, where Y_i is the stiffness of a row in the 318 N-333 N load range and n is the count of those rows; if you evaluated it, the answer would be 264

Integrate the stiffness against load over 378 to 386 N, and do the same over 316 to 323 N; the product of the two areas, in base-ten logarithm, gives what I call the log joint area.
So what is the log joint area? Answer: 6.59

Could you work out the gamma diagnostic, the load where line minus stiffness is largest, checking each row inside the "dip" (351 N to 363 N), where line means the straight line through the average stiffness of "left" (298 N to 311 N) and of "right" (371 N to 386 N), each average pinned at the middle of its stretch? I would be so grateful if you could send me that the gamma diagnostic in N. 359.5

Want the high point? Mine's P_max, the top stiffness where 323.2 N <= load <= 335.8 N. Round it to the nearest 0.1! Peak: 284.6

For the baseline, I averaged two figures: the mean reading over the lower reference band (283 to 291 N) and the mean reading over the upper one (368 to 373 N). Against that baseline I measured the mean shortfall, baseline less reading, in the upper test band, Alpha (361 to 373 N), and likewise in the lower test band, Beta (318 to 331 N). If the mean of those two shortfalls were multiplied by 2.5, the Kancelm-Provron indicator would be -2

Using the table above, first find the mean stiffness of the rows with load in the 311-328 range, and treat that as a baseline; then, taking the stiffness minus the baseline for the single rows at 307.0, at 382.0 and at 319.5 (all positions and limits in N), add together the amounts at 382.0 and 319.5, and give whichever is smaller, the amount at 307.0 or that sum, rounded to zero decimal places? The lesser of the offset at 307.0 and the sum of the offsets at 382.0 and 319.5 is 15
